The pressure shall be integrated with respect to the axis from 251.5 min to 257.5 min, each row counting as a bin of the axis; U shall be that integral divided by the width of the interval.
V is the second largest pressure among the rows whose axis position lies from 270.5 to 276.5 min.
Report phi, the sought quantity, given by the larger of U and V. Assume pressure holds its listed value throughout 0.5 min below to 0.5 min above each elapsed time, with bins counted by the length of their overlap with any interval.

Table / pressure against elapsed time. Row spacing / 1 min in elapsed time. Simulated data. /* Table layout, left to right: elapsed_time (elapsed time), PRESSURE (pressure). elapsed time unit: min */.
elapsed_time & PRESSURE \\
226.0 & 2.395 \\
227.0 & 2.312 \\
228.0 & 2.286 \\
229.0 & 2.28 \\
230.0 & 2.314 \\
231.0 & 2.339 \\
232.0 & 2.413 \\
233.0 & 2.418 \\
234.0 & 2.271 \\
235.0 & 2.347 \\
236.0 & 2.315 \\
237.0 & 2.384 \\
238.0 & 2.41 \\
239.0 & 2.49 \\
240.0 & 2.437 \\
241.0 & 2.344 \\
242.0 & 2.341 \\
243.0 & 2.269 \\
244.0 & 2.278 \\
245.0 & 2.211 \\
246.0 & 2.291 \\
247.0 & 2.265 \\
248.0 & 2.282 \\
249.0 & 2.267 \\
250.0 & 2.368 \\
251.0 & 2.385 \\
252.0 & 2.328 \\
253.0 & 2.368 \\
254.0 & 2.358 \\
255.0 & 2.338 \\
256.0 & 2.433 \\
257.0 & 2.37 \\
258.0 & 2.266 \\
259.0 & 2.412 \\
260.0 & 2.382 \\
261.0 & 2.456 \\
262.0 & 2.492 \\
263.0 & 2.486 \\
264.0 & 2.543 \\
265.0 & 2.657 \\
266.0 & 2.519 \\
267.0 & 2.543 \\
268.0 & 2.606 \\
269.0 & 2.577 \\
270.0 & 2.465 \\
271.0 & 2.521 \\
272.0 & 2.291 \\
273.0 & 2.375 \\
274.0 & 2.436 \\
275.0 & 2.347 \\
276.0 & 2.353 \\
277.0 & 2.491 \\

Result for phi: 2.44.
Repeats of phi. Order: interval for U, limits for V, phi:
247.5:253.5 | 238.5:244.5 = 2.44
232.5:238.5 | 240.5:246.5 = 2.36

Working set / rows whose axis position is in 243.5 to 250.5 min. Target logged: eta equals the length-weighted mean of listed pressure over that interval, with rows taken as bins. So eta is 2.28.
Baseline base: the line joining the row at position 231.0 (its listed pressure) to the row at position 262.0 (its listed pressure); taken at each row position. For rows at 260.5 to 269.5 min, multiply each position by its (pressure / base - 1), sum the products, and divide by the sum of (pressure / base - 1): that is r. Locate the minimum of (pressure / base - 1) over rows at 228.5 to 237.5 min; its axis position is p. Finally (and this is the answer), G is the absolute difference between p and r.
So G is 33.0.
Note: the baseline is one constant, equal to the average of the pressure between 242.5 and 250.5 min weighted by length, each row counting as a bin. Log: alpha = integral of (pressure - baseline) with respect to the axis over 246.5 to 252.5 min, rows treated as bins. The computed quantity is 0.2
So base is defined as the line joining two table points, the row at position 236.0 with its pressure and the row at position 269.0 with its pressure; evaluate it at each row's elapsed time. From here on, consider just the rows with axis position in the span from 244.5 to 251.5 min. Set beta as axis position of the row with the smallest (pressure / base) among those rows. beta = 245.0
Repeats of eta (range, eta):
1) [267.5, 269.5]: 2.59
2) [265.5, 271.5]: 2.54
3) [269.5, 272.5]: 2.43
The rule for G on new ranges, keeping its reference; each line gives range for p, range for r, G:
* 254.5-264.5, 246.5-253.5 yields 8.5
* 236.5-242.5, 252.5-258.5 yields 13.9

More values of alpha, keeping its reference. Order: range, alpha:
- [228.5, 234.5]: 0.4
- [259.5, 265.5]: 1.3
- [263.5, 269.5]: 1.8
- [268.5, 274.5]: 1.0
